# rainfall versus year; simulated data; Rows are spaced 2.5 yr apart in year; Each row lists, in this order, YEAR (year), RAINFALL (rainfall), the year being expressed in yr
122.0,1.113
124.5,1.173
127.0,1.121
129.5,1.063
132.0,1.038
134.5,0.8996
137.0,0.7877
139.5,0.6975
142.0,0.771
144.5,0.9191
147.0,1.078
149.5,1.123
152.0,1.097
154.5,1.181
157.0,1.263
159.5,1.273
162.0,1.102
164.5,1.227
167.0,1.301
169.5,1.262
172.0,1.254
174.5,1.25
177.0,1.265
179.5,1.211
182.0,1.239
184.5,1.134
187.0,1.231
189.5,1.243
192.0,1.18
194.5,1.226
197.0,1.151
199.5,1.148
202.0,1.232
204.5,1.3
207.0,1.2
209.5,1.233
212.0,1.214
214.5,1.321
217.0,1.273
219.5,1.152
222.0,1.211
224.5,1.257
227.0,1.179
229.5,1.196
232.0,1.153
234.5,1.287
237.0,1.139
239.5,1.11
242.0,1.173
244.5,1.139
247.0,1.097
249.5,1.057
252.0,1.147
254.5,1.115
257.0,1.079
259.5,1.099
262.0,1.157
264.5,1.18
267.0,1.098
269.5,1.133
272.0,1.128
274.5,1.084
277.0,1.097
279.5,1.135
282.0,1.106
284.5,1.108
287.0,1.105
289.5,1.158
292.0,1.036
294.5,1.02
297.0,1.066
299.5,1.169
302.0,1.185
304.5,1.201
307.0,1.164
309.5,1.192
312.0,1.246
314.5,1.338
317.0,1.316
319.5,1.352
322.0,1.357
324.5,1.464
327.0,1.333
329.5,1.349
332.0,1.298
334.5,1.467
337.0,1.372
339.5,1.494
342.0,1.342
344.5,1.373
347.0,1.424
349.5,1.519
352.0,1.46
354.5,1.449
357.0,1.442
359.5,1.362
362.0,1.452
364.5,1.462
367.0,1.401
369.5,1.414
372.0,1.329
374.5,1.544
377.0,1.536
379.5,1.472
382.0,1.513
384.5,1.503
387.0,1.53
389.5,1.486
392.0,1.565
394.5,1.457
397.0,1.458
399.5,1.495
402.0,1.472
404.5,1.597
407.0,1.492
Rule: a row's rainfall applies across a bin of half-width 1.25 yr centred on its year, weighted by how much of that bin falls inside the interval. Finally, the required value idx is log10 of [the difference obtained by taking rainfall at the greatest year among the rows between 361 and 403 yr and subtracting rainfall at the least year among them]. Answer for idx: -1.7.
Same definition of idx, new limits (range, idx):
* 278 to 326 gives -0.5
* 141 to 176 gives -0.3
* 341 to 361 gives -1.7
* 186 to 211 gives -2.7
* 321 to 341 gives -0.9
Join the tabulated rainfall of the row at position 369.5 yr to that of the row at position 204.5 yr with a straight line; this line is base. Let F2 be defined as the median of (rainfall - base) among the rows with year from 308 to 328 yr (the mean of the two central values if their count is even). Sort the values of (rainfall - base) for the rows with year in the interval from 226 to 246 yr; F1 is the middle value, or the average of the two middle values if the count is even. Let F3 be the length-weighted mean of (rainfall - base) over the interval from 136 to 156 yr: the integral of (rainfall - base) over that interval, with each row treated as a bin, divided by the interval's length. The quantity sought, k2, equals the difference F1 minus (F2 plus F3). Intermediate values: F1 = -0.16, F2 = -0.045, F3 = -0.30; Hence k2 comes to 0.18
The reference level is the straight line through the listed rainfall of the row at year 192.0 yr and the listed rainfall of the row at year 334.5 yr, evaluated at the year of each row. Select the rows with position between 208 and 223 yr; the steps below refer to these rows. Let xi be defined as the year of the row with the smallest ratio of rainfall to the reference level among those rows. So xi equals 219.5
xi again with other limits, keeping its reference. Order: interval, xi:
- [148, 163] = 162.0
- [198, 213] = 199.5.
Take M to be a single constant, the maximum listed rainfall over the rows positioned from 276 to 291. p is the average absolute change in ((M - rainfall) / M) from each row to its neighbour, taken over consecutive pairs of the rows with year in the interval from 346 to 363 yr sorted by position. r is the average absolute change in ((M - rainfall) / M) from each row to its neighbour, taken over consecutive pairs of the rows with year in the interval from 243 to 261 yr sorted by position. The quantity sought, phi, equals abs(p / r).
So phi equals 1.3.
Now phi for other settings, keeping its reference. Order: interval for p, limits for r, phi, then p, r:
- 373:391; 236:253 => 0.7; 0.028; 0.043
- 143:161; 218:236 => 1.1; 0.058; 0.054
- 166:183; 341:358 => 0.6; 0.021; 0.037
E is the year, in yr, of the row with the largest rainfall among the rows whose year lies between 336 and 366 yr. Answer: 349.5 yr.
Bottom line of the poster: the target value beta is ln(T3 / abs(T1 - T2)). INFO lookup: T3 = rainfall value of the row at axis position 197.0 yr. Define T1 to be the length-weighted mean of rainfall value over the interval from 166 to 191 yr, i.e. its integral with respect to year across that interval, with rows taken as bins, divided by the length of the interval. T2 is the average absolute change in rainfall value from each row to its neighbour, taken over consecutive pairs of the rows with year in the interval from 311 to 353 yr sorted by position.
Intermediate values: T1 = 1.24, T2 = 0.077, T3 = 1.151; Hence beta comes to -0.01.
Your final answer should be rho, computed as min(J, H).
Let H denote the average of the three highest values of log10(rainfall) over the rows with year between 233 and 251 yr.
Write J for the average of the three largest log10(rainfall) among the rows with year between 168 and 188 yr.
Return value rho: 0.08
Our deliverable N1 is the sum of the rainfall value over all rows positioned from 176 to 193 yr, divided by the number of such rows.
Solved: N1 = 1.2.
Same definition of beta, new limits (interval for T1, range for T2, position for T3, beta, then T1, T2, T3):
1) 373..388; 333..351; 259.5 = -0.26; 1.51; 0.091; 1.099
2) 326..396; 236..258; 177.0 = -0.10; 1.44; 0.046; 1.265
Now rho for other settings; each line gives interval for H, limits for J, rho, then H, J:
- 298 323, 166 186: 0.11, 0.130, 0.106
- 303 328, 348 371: 0.14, 0.143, 0.170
